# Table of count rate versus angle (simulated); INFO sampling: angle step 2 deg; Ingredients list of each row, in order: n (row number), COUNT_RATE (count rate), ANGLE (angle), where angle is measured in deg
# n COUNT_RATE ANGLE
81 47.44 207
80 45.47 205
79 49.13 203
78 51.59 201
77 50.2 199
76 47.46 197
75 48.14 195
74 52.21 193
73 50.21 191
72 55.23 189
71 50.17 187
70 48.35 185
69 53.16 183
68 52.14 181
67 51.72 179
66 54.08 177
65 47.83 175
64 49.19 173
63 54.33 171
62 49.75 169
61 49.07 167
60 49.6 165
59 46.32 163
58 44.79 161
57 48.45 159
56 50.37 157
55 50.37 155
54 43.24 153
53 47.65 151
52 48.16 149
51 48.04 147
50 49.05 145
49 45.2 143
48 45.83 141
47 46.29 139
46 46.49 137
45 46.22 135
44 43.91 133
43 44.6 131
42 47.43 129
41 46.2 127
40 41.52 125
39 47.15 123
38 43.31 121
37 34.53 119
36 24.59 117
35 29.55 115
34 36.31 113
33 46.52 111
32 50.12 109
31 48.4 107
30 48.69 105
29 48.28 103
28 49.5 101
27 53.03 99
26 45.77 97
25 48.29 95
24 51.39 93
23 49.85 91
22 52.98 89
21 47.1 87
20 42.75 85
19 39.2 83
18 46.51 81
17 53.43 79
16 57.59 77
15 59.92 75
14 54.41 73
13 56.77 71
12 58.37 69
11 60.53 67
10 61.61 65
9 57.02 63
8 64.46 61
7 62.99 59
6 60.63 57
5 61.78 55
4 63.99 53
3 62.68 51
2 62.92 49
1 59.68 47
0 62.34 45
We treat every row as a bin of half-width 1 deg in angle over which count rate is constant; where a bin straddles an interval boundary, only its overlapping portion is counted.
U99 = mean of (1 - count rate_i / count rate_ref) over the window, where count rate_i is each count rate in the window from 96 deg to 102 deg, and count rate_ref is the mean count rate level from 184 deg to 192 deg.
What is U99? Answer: 0.03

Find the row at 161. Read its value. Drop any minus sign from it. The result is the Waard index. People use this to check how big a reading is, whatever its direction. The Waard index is 44.8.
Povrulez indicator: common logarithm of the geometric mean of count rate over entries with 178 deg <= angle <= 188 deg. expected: 1.71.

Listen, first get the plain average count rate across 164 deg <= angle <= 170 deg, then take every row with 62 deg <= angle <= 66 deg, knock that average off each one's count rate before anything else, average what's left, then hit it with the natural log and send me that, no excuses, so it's 2.29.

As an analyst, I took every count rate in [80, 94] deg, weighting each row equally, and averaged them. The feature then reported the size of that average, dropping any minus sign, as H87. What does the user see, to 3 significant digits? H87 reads 47.1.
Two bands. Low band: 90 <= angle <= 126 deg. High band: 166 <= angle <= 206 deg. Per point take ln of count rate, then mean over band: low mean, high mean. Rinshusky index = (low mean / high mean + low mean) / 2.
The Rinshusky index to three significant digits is 2.37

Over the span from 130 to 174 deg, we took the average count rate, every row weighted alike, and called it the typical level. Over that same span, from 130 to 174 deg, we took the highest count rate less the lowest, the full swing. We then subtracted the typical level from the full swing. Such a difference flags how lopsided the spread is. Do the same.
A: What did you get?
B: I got -36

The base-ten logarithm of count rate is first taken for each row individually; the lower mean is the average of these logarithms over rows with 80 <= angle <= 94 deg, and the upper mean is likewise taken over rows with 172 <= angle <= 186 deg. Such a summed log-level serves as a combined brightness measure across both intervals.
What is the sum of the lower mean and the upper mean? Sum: 3.38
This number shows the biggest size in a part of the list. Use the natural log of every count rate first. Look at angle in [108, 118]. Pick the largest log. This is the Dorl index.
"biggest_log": 3.91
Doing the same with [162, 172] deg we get 4.00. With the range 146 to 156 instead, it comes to 3.92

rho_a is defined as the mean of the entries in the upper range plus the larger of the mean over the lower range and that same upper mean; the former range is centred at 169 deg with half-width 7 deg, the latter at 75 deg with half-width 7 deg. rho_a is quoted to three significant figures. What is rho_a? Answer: 105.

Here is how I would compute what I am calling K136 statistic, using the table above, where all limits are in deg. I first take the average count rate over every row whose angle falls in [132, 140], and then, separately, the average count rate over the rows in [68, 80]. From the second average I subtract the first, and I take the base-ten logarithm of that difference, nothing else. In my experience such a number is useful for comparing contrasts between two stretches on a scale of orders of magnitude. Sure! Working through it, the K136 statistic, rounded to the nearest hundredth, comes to 1.04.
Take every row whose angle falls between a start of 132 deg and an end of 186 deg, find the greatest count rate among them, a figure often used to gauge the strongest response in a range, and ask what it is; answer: 54.33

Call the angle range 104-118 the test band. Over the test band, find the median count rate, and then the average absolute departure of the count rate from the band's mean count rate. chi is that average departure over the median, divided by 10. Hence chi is 0.019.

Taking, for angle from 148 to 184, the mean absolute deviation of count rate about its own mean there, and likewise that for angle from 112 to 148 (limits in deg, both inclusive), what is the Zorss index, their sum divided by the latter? 1.44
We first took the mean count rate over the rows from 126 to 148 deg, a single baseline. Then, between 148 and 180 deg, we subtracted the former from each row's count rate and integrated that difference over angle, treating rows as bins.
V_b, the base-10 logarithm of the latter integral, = 1.95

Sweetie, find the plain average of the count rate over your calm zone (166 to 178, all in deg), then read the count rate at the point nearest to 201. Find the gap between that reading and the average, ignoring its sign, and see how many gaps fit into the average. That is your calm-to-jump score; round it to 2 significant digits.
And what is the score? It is 58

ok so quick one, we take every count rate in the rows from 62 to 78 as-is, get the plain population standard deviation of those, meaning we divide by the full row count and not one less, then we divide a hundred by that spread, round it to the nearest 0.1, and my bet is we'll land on 45.8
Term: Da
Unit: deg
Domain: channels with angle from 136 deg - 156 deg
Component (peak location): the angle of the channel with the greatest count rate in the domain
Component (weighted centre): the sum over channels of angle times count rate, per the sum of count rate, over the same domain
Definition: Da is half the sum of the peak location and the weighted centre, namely 150.5 deg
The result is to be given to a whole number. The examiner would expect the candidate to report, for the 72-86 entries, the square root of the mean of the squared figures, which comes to 51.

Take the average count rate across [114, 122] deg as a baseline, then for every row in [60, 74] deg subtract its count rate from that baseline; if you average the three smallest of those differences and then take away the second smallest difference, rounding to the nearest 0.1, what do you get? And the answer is -0.6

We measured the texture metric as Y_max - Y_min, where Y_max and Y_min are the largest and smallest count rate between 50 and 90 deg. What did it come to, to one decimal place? 25.3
